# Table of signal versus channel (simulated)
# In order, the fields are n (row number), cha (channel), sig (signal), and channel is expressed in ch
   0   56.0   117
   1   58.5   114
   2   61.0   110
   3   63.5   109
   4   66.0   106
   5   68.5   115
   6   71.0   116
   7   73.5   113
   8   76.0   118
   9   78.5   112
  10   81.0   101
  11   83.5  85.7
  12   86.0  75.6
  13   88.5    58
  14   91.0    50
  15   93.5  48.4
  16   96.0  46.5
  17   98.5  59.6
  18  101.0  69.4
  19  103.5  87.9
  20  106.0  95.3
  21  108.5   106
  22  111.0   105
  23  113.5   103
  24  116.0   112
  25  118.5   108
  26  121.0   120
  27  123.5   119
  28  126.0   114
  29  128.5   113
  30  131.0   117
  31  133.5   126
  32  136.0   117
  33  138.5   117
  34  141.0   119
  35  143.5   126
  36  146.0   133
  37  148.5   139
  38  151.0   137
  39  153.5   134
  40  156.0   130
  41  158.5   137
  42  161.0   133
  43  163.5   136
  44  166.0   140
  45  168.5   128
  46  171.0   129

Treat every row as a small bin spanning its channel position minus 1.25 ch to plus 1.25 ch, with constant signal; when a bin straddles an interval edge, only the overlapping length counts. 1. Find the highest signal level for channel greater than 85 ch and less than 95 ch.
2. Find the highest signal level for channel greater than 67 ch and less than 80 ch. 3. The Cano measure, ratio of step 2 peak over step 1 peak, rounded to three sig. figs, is 1.56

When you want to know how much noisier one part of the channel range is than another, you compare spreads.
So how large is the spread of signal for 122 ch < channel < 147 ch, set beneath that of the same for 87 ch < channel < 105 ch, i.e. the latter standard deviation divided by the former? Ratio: 2.3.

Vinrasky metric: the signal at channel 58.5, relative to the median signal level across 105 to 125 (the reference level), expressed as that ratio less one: 0.065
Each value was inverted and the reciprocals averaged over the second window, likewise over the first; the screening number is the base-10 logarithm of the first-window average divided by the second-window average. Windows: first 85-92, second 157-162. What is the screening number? 0.36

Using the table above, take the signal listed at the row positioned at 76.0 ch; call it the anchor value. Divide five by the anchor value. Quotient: 0.042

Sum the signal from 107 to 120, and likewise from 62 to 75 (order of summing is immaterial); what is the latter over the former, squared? 1.1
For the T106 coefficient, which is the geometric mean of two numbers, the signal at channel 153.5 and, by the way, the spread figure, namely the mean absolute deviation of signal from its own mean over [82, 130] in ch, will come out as 55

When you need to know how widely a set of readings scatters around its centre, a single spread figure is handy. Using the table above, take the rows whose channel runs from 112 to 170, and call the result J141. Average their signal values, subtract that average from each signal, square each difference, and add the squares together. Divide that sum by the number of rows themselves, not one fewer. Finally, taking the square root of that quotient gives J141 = 11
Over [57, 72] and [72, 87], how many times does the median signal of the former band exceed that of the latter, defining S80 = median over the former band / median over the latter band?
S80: 1.05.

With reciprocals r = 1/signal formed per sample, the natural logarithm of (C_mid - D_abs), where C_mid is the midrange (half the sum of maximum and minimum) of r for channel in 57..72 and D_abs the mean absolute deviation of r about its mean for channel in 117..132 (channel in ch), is -4.7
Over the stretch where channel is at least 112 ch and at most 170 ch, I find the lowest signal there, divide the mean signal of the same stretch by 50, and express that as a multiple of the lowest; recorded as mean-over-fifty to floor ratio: 0.0241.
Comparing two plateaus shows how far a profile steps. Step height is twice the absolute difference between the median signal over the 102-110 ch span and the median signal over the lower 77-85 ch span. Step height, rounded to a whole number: 11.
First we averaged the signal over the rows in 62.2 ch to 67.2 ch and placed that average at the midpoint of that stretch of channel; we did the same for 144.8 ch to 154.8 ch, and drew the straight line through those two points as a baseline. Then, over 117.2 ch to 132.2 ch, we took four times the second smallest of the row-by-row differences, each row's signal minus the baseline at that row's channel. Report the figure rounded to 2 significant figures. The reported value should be -63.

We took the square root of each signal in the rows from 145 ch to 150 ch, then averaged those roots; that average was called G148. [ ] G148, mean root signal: 11.7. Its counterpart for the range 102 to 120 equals 10.1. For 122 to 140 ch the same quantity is 10.8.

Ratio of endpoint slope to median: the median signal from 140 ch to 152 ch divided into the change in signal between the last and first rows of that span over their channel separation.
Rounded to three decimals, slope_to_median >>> 0.014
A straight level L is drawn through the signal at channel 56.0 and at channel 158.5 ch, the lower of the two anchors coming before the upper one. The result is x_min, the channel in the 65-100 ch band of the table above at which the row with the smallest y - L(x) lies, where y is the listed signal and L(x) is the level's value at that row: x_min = 96.0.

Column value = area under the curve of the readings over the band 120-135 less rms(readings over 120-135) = 1654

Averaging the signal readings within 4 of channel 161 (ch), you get 135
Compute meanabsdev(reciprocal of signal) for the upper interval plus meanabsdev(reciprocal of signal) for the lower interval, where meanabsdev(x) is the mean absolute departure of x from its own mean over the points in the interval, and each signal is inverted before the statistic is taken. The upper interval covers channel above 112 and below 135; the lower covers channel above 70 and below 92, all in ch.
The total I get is 0.0037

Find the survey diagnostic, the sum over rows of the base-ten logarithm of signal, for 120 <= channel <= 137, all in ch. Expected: 14.5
